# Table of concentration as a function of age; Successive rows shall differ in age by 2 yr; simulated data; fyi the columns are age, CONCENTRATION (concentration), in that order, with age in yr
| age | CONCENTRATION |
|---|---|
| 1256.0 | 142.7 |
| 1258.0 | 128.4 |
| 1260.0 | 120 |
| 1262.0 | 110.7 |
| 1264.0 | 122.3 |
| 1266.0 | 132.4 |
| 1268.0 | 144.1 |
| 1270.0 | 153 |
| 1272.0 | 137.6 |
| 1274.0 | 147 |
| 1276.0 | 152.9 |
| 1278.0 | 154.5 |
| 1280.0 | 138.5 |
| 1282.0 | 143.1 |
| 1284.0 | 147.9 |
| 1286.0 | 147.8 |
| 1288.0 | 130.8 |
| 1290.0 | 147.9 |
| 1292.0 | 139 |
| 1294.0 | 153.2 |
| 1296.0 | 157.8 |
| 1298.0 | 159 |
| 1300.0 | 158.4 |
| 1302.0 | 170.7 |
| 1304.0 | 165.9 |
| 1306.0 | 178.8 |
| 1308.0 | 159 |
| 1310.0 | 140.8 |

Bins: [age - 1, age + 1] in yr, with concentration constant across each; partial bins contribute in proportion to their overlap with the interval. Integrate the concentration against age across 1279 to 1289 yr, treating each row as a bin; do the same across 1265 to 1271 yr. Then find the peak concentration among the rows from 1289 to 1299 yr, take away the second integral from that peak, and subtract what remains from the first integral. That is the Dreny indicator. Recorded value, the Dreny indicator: 2116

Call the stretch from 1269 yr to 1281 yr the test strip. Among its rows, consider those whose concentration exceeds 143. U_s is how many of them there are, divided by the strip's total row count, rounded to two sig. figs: 0.67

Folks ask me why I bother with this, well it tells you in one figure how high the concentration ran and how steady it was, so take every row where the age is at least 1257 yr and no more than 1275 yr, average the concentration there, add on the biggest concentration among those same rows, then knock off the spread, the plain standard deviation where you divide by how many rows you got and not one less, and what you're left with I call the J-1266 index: 273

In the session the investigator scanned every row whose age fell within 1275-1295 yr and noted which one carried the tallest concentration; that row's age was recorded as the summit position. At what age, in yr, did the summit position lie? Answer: 1278.0 yr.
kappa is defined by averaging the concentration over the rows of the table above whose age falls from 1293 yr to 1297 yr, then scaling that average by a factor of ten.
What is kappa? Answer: 1555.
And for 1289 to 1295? 1467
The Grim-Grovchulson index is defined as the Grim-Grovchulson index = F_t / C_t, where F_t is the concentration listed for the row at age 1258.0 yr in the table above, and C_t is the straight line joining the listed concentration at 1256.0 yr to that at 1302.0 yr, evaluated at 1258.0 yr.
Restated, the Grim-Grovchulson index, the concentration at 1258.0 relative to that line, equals 0.89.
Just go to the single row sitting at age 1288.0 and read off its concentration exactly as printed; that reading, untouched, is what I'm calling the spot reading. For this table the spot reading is 130.8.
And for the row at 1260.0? 120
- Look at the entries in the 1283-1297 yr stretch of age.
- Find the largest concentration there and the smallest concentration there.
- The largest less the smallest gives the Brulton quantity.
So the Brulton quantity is 27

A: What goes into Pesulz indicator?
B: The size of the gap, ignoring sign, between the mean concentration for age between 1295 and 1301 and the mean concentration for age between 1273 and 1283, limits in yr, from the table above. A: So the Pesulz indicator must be 11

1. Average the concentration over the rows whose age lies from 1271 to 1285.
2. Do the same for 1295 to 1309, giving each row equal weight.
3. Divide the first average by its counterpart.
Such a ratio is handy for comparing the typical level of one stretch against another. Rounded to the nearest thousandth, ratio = 0.889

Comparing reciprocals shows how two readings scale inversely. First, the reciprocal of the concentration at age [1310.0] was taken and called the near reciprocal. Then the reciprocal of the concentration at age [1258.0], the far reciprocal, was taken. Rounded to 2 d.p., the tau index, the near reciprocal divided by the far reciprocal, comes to 0.91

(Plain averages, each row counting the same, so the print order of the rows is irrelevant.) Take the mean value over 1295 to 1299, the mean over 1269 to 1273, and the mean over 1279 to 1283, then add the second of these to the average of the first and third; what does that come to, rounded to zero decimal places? 295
